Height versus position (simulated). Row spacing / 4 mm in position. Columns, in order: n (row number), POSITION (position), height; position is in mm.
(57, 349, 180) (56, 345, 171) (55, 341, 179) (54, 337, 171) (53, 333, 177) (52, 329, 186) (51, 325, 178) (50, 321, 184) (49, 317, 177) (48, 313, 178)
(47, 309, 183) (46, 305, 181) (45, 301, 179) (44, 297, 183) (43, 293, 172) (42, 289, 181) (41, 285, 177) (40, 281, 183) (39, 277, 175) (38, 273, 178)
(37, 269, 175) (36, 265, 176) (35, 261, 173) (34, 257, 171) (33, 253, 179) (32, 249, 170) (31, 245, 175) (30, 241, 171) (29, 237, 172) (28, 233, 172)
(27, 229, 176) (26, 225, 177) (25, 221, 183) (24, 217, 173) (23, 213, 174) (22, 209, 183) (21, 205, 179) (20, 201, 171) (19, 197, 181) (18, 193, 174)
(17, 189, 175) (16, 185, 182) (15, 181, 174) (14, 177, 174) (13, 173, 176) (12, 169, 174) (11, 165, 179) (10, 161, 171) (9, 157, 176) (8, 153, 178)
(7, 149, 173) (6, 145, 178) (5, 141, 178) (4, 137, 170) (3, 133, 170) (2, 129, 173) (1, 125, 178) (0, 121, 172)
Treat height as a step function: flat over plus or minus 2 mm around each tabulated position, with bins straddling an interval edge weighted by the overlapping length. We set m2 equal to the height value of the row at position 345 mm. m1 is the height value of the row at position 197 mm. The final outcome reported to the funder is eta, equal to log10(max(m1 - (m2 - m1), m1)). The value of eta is 2.28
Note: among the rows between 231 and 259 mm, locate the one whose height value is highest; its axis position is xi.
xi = 253 mm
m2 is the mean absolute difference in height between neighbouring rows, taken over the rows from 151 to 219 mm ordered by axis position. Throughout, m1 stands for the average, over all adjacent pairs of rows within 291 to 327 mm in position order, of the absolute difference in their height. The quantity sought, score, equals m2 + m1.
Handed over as 9.7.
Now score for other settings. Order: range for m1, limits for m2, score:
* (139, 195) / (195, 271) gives 8.6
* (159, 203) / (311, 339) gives 11.2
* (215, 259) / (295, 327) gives 8.7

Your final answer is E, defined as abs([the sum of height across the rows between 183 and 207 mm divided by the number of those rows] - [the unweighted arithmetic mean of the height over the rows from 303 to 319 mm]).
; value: 3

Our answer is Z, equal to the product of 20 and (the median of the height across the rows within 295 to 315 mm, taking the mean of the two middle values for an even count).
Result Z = 3620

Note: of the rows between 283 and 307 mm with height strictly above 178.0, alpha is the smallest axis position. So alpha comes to 289 mm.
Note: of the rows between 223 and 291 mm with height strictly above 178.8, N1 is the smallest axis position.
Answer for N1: 253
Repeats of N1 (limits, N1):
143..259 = 165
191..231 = 197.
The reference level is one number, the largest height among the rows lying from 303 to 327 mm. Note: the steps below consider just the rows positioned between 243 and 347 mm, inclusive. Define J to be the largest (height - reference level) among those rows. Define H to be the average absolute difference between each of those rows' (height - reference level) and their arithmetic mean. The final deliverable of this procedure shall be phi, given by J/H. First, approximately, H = 3.54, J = 2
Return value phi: 0.6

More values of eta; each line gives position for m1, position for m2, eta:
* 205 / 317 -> 2.26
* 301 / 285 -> 2.26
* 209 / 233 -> 2.29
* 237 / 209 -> 2.24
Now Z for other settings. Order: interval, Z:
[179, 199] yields 3500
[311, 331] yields 3560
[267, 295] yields 3540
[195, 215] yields 3580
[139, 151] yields 3560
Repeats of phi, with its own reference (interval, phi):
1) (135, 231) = -0.3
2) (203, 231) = -0.3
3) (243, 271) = -2.1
